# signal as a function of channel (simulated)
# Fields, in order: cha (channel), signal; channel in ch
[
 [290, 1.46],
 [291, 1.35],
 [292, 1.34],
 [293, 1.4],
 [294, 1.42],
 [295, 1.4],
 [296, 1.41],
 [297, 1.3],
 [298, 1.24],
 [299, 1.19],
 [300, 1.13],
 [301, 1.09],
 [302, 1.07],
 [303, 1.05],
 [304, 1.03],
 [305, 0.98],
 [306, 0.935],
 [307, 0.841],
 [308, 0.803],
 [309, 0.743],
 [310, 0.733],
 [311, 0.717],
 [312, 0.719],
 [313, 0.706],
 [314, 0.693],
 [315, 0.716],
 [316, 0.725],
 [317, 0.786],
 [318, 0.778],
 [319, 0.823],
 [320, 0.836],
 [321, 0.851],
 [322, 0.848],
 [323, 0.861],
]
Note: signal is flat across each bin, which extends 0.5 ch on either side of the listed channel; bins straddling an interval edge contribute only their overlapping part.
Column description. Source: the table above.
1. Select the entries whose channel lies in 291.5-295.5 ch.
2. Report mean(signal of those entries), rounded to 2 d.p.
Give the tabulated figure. 1.39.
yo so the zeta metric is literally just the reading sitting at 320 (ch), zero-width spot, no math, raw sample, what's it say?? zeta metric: 0.836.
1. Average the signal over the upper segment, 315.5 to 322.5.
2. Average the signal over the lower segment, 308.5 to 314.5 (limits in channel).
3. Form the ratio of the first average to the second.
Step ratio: 1.1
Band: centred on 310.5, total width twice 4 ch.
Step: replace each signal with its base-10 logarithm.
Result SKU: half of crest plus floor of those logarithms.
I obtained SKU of -0.12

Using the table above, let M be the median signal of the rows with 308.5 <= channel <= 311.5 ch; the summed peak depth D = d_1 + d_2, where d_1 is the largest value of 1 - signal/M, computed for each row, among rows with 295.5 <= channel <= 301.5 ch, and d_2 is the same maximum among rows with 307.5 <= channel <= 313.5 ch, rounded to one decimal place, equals -0.5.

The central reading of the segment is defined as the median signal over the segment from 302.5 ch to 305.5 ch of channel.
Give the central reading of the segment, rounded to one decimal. 1.0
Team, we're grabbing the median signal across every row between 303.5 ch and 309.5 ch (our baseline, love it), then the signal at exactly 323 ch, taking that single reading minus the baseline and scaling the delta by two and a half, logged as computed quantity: -0.1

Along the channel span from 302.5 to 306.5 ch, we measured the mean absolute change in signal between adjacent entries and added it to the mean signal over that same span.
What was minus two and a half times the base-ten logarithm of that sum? -0.04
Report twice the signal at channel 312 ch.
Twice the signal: 1.44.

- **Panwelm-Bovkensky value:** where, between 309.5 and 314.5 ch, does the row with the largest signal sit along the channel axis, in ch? 310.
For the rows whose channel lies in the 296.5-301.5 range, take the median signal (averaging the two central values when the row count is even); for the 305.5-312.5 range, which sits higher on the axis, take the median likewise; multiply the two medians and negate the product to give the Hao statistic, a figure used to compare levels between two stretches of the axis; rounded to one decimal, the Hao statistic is -0.9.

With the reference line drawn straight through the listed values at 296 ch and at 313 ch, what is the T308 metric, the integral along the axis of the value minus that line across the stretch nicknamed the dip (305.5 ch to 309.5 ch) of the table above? -0.41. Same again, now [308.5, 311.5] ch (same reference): -0.30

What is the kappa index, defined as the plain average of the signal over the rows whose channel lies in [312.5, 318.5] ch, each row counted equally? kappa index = 0.73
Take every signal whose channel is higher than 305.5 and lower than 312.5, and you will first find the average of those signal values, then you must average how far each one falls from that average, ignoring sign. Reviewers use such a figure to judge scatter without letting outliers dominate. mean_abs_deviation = 0.064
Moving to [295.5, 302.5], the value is 0.096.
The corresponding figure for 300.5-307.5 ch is 0.069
